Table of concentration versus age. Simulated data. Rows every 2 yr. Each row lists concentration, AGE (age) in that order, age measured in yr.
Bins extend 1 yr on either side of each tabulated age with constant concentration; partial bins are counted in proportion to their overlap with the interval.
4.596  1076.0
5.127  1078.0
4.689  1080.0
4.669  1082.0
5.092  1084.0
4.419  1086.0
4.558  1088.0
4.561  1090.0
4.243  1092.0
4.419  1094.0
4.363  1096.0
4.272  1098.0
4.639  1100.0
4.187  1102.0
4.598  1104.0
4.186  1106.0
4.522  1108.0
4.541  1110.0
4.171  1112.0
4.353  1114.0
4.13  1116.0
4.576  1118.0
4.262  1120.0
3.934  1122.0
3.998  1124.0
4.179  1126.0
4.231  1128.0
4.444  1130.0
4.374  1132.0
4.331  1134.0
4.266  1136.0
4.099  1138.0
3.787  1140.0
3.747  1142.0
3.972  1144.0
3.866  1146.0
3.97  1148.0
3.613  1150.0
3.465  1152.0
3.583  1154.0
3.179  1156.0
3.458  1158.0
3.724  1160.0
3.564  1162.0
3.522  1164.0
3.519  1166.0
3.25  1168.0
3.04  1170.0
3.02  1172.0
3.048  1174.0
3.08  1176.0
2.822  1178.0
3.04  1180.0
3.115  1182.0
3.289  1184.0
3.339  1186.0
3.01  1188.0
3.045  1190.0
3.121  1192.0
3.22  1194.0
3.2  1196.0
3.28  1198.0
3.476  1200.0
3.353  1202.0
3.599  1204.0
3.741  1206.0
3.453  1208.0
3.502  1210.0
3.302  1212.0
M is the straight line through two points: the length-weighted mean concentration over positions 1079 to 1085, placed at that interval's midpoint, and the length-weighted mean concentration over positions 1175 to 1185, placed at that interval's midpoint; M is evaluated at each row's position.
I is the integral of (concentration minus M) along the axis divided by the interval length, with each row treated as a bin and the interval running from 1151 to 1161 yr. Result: -0.02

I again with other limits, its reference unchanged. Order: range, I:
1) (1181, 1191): 0.20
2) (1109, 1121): 0.11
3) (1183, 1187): 0.33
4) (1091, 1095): -0.29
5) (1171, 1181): -0.14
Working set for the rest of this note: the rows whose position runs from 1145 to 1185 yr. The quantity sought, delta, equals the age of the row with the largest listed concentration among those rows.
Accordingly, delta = 1148.0 yr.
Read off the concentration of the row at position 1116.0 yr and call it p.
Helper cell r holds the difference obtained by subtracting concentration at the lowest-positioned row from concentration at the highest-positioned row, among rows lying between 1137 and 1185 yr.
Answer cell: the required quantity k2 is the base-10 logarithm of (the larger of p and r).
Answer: 0.62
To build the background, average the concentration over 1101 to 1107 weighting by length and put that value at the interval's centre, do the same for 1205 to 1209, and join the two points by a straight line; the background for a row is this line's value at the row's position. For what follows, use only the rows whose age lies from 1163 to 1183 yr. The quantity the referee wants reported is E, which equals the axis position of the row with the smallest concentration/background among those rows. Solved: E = 1178.0 yr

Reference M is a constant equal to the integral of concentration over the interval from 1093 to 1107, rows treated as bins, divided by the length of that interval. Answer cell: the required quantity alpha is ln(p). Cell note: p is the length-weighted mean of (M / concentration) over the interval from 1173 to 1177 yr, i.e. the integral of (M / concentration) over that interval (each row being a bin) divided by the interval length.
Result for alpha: 0.36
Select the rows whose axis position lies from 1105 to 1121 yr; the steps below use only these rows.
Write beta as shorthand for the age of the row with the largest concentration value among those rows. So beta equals 1118.0 yr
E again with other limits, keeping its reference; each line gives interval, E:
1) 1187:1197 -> 1188.0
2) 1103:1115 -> 1106.0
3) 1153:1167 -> 1156.0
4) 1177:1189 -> 1178.0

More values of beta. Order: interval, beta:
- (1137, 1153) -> 1138.0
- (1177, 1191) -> 1186.0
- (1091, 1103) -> 1100.0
